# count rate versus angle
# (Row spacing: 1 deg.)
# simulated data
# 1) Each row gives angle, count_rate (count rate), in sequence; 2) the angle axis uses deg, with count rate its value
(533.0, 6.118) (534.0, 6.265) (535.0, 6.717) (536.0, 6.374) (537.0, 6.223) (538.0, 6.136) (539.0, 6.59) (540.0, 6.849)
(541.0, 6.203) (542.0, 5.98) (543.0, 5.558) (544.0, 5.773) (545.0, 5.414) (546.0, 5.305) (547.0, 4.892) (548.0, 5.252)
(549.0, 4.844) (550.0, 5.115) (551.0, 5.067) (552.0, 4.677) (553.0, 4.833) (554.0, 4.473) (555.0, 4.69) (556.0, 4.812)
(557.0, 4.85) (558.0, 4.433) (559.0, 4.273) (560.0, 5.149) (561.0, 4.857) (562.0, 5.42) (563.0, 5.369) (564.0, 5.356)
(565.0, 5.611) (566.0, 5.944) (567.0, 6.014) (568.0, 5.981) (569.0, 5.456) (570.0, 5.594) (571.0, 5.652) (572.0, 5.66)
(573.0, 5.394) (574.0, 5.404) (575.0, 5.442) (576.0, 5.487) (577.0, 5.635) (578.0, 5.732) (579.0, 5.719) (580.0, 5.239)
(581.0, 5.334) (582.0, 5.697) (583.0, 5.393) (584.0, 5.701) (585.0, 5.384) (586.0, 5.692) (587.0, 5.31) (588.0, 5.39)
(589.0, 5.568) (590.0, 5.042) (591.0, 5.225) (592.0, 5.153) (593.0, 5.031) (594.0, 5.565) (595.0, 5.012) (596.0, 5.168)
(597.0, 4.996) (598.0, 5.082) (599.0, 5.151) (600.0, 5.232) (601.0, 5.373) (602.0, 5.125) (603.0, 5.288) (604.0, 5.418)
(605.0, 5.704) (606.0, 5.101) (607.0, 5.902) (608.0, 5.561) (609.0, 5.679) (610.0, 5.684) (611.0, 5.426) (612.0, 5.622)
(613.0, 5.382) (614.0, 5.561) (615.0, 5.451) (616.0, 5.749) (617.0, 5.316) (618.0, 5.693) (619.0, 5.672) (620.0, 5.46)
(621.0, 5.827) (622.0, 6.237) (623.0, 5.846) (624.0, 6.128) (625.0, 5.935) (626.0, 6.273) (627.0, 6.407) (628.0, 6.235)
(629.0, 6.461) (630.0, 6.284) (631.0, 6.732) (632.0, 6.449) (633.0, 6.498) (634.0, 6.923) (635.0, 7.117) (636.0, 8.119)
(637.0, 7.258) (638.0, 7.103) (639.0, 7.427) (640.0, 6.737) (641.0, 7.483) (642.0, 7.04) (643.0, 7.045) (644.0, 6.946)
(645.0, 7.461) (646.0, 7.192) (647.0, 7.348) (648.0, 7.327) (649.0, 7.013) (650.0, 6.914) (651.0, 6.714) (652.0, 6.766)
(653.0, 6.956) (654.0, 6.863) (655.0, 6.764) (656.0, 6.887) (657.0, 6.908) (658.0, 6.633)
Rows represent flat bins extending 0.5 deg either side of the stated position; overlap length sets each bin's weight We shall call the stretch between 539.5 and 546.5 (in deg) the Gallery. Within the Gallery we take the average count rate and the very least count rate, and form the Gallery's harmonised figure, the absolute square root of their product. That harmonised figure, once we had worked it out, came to 5.58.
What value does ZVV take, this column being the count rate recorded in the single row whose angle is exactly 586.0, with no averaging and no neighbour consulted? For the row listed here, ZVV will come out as 5.692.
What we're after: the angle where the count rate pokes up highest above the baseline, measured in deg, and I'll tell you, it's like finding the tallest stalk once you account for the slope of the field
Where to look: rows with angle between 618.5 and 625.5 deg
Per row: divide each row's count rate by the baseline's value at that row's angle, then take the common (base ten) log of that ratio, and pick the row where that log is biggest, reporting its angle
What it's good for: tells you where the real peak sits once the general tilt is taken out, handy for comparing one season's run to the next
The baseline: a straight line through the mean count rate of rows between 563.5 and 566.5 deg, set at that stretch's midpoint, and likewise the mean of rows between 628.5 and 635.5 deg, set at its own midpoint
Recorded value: 622.0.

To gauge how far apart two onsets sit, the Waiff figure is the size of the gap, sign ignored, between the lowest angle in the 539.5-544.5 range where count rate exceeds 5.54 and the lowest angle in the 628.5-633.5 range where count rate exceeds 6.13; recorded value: 89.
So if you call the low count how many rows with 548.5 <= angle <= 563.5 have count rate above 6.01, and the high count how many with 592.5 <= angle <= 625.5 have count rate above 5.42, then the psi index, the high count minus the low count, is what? 19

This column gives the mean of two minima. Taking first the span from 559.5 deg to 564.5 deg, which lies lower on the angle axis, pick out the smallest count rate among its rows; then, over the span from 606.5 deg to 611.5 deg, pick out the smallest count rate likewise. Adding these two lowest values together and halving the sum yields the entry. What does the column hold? 5.1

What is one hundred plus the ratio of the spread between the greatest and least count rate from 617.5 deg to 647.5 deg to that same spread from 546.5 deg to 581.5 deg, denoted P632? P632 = 101.5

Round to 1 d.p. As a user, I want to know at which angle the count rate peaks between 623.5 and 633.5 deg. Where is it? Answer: 631.0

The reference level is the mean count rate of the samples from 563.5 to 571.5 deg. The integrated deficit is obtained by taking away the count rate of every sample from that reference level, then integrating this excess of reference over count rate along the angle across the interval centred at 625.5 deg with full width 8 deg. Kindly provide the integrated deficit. -4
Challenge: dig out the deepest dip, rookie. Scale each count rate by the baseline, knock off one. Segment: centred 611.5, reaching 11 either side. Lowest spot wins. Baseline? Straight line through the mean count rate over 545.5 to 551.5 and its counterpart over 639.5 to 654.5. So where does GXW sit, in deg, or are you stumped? 606.0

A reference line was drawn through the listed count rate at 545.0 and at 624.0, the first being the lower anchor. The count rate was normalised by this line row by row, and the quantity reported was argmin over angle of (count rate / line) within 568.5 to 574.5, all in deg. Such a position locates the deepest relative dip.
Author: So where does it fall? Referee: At 573.0 deg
